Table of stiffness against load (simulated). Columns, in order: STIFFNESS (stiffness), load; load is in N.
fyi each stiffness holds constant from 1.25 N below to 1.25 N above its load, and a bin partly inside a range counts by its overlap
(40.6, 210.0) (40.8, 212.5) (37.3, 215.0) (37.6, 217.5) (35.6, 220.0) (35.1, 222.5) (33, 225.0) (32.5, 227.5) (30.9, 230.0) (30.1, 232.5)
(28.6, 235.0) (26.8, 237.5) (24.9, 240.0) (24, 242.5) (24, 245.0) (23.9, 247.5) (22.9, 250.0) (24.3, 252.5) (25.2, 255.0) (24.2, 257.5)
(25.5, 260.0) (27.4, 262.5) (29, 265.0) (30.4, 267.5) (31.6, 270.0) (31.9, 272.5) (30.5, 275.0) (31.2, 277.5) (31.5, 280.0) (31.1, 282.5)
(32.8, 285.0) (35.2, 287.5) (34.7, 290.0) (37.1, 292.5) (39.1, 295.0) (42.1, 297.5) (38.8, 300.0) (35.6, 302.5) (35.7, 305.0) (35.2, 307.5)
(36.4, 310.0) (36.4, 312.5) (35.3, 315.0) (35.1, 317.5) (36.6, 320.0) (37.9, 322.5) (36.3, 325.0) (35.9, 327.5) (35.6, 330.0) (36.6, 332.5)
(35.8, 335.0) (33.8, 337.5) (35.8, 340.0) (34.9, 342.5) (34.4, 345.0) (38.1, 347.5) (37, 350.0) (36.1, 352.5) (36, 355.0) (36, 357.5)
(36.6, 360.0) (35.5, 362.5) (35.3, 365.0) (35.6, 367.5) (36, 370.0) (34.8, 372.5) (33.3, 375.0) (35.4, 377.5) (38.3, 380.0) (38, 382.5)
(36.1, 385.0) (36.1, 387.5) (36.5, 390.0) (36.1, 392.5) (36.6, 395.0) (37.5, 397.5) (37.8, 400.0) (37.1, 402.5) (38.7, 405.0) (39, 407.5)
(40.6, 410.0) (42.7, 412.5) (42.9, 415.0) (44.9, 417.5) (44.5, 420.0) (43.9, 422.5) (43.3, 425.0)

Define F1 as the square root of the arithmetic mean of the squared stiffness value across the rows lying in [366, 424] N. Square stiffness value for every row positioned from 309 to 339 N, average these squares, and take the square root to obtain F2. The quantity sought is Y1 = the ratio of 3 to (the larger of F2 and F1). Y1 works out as 0.0779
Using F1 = 39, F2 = 36.0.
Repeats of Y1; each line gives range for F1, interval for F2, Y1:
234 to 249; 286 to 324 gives 0.0815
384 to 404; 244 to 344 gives 0.0817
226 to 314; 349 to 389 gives 0.0833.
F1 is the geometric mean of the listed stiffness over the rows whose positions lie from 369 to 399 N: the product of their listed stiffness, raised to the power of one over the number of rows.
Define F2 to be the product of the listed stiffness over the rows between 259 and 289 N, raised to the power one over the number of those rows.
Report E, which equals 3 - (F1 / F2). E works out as 1.82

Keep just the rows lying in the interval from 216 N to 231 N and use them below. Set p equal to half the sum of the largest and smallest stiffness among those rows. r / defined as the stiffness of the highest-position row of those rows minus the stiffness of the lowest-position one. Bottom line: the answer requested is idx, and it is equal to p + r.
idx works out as 28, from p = 34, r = -7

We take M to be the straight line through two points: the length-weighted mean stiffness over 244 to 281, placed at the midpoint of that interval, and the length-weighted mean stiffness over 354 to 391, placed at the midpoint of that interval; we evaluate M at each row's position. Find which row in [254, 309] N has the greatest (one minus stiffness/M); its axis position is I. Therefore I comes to 257.5 N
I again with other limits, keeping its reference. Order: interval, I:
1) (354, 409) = 375.0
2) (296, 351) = 337.5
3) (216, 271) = 250.0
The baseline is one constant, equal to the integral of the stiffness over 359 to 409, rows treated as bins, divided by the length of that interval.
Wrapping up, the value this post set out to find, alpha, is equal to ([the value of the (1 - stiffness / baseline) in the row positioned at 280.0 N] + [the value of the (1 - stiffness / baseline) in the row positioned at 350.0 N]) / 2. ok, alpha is 0.06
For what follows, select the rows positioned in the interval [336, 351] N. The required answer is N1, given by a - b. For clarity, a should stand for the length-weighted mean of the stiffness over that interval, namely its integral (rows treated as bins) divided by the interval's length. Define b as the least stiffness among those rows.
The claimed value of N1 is 1.8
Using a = 35.6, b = 33.8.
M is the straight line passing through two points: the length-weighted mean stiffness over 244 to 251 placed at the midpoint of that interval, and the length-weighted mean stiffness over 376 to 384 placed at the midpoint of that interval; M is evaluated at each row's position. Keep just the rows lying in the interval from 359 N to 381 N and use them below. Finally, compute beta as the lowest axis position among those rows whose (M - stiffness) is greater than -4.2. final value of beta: 360.0 N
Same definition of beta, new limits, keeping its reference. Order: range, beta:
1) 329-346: 330.0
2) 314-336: 327.5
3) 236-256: 240.0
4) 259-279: 260.0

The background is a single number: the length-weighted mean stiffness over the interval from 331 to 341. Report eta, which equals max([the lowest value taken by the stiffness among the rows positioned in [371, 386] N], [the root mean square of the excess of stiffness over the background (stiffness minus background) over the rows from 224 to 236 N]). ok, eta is 33.3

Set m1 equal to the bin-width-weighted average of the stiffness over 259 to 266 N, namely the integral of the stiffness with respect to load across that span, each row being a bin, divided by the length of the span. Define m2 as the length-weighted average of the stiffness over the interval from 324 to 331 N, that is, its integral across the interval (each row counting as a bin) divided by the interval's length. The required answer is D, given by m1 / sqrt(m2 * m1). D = 0.87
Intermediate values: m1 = 27.3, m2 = 35.9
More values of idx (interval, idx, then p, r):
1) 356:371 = 36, 36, 0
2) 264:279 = 33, 30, 2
